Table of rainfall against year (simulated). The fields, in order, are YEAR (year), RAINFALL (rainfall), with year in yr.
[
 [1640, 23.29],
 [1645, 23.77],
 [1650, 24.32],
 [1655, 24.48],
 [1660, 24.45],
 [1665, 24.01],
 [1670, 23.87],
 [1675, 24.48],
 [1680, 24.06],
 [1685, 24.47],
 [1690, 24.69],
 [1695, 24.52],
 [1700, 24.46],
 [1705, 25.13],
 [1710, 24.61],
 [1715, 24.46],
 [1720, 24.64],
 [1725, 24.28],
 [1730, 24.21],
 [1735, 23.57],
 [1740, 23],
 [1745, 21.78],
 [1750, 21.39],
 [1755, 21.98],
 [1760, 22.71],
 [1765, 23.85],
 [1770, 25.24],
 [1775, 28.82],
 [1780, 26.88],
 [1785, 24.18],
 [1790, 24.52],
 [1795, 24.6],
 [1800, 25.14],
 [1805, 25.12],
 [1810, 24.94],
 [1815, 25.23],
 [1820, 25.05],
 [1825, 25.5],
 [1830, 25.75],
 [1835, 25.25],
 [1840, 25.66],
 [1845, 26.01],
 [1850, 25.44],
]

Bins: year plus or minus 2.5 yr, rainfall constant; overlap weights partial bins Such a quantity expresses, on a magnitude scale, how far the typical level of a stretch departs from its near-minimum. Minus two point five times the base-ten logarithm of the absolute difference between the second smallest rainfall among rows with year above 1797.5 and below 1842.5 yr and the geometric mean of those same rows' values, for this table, 1.5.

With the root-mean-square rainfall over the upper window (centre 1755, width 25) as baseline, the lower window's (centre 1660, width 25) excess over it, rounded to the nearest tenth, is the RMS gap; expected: 1.9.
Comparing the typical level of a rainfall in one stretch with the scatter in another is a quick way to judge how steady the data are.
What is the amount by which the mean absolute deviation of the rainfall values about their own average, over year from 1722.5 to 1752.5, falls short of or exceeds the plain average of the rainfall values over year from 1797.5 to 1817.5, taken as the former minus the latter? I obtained -24.1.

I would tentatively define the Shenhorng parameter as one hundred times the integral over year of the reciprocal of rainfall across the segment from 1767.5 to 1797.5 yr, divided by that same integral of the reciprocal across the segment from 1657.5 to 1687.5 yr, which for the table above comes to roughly 95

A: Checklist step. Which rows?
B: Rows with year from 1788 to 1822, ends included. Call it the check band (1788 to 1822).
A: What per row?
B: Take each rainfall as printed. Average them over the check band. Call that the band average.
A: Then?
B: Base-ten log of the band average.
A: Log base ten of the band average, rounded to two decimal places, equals 1.40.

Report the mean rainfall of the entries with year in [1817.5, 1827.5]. 25.3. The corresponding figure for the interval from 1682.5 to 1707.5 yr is 24.7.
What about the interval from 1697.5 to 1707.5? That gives 24.8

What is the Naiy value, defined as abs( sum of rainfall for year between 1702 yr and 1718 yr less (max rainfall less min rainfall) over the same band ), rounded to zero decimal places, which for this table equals 74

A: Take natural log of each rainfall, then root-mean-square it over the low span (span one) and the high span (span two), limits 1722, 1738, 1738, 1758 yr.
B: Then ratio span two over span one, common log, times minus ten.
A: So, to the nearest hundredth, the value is 0.12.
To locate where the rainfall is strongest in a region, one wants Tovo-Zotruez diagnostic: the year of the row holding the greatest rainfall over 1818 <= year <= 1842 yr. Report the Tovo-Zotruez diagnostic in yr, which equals 1830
